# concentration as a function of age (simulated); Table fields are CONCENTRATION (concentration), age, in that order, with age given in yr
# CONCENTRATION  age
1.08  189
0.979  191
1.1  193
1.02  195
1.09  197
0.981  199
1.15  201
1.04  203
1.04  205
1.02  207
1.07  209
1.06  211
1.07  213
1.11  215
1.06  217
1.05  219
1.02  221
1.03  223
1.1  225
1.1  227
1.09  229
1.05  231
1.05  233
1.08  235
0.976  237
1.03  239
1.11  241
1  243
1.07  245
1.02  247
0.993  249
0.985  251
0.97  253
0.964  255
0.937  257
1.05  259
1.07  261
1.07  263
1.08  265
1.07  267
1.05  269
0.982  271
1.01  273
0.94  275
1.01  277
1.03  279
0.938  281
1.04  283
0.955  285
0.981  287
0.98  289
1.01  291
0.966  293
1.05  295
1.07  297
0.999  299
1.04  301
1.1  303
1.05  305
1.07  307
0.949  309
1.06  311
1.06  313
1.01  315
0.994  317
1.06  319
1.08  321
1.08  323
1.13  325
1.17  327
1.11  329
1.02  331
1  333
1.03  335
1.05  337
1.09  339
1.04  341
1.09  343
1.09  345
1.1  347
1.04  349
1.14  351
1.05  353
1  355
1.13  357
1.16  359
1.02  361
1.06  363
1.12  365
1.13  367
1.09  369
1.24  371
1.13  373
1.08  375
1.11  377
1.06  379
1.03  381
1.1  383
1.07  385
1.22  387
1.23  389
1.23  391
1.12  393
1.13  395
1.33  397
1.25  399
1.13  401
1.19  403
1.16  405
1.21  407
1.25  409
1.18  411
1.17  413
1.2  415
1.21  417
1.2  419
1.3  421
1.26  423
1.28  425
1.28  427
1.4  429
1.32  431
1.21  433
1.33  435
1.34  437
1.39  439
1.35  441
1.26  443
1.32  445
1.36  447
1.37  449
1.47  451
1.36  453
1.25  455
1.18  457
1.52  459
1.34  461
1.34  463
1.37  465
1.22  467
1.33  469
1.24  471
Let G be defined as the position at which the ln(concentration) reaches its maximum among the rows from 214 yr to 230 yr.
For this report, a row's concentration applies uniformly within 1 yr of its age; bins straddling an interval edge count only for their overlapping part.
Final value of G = 215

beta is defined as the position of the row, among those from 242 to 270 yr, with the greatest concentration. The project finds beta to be 265 yr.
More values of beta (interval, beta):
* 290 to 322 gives 303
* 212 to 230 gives 215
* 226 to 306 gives 241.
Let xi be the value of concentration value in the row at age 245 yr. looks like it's 1.07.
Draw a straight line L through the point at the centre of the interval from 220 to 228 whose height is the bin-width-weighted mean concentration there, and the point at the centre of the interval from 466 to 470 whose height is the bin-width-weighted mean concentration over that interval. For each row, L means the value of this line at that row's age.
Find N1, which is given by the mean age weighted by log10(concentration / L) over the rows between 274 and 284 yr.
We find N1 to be 278.6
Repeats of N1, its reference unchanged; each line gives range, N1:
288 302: 294.4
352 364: 357.9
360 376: 366.5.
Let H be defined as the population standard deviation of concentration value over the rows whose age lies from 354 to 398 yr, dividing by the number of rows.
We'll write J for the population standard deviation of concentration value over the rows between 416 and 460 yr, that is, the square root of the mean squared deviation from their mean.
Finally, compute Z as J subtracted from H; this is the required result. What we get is -0.004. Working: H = 0.079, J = 0.084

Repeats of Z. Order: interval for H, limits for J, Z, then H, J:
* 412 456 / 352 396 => 0.008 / 0.075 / 0.067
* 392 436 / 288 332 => 0.020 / 0.073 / 0.053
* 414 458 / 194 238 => 0.034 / 0.074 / 0.041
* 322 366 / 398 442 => -0.025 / 0.050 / 0.075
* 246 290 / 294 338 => -0.003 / 0.045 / 0.048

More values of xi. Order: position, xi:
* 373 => 1.13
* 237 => 0.976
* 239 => 1.03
